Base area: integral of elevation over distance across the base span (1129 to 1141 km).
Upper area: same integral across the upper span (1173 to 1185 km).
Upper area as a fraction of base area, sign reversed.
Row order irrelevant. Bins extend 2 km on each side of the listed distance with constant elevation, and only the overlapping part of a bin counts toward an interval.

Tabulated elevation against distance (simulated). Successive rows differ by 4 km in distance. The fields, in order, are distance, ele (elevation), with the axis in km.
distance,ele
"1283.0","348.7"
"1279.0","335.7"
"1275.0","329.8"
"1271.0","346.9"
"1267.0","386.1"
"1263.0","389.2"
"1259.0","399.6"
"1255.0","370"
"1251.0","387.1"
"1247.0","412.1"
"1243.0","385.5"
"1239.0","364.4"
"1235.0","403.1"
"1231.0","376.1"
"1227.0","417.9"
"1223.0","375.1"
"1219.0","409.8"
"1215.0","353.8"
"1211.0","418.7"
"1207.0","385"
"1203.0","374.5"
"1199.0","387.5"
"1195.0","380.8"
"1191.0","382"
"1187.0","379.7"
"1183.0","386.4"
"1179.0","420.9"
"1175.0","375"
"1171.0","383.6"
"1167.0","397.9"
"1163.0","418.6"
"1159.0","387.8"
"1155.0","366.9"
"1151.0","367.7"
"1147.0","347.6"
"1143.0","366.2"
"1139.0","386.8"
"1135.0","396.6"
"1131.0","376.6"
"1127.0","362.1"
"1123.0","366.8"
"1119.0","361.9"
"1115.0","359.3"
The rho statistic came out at -1.0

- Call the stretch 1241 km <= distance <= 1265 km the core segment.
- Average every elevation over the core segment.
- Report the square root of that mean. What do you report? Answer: 19.8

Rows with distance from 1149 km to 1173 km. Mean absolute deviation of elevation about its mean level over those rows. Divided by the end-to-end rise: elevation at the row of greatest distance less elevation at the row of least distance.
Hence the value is 0.9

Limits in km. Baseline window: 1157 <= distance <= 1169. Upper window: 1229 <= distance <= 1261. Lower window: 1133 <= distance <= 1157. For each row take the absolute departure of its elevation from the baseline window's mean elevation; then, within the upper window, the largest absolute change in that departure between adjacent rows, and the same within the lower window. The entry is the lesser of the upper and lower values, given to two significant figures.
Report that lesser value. 21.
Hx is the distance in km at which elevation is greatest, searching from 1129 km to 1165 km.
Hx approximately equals 1163.0 km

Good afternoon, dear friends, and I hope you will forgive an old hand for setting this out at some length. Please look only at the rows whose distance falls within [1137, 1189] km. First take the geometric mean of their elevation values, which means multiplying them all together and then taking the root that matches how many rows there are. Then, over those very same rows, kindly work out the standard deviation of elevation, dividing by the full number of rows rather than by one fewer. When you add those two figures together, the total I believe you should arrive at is 402.7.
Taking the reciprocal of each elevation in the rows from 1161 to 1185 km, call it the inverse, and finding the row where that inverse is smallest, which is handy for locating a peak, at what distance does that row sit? 1179.0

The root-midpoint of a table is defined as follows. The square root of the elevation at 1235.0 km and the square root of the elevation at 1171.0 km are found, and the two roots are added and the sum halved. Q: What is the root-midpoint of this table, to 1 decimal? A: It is 19.8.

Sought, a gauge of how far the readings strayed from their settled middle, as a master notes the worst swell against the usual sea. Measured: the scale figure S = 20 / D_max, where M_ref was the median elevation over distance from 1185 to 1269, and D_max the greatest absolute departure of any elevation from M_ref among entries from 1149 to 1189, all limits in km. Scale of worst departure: 0.56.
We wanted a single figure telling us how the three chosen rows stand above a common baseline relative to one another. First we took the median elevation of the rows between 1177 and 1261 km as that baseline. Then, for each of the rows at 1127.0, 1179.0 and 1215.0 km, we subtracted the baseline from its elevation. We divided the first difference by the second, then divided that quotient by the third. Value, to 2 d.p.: 0.02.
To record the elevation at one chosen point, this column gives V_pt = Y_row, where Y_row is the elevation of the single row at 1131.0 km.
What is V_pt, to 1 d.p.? 376.6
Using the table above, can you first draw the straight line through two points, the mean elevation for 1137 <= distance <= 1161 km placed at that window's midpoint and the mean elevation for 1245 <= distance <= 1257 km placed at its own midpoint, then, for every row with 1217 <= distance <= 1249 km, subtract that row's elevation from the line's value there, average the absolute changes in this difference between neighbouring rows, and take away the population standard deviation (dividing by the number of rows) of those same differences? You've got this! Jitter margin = 14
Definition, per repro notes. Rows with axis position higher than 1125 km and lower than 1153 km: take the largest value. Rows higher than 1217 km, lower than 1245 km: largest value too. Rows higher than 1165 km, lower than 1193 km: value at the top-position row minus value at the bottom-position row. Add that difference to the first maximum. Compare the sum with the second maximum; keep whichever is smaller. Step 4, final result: 381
